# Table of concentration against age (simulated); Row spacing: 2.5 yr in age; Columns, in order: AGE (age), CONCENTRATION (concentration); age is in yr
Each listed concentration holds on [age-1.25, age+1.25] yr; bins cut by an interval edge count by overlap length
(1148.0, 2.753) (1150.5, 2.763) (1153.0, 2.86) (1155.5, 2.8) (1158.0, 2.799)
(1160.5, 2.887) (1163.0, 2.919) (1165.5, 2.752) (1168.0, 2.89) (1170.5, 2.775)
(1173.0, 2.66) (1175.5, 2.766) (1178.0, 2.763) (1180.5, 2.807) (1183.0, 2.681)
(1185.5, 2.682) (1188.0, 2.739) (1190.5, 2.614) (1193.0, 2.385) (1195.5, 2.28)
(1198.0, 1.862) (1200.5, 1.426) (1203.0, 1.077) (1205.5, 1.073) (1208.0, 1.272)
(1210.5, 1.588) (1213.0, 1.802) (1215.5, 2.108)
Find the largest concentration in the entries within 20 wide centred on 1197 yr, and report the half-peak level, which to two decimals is 1.37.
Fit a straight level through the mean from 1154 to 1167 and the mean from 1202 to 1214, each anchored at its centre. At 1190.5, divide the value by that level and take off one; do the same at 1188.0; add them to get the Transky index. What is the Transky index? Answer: 0.76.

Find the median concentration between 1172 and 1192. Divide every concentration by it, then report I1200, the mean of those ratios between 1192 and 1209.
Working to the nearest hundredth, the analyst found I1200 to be 0.60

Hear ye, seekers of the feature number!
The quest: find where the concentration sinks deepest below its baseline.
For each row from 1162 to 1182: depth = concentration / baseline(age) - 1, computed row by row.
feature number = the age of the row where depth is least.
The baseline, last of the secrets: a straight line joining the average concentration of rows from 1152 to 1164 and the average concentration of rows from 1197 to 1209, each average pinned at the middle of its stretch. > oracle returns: 1165.5 yr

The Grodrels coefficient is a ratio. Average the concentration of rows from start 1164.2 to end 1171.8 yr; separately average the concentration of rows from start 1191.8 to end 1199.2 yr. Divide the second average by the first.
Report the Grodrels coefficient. 0.78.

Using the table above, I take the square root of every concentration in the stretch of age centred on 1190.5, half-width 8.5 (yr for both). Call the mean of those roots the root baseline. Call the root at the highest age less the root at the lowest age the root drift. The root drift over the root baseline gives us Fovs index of -0.17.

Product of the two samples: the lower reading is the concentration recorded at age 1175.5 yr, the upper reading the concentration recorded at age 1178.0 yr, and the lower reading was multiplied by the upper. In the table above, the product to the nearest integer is 8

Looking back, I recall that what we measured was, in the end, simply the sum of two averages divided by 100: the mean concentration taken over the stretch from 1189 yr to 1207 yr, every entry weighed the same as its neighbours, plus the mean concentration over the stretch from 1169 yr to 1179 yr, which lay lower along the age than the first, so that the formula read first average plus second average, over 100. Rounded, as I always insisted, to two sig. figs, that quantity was 0.046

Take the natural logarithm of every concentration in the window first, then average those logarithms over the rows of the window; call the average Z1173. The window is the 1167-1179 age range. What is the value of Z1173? 1.02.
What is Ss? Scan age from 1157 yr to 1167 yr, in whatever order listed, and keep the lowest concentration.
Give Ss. 2.752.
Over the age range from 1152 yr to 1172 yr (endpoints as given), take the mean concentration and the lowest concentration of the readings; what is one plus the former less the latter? 1.08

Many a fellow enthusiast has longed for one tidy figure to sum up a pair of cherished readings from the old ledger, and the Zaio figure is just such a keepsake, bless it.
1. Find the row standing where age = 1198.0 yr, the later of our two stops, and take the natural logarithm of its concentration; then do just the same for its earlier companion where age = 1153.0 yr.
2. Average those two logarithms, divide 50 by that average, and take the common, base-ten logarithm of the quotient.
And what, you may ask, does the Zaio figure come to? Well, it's 1.78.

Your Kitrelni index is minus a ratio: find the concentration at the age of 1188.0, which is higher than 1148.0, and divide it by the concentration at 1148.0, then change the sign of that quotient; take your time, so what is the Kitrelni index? -0.99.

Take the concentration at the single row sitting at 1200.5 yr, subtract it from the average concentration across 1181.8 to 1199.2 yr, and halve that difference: 0.52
